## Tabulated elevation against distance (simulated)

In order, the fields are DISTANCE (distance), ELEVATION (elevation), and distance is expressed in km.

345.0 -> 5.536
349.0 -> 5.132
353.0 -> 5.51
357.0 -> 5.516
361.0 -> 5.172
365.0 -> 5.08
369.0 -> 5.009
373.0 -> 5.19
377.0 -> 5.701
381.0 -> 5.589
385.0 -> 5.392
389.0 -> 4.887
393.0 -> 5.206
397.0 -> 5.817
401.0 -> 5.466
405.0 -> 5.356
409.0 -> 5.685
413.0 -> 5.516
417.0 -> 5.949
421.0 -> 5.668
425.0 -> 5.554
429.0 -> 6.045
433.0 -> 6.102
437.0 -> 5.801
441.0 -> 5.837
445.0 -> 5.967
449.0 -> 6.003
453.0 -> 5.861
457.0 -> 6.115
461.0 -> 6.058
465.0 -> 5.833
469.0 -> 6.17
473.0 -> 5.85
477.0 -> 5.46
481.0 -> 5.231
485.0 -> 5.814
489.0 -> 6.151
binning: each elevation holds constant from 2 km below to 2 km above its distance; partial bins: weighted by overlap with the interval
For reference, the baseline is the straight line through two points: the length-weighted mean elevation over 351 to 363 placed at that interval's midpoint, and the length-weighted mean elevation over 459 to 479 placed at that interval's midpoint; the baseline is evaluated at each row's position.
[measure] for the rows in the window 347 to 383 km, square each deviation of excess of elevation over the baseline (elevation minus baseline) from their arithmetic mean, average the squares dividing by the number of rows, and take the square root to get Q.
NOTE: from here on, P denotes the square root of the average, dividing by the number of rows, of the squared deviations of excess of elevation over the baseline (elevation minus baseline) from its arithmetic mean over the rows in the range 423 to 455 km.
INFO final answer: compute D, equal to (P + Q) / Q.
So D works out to 1.68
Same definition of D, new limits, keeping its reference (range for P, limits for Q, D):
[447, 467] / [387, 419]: 1.40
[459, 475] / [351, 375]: 1.67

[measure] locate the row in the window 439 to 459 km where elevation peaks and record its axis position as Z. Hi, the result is 457.0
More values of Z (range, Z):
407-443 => 433.0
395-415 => 397.0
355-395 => 377.0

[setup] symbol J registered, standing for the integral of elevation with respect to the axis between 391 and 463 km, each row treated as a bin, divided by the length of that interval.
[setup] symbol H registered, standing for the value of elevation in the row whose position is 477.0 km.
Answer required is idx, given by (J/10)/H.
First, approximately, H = 5.46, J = 5.78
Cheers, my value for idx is 0.106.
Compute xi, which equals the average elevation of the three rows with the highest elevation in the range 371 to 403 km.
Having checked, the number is 5.70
